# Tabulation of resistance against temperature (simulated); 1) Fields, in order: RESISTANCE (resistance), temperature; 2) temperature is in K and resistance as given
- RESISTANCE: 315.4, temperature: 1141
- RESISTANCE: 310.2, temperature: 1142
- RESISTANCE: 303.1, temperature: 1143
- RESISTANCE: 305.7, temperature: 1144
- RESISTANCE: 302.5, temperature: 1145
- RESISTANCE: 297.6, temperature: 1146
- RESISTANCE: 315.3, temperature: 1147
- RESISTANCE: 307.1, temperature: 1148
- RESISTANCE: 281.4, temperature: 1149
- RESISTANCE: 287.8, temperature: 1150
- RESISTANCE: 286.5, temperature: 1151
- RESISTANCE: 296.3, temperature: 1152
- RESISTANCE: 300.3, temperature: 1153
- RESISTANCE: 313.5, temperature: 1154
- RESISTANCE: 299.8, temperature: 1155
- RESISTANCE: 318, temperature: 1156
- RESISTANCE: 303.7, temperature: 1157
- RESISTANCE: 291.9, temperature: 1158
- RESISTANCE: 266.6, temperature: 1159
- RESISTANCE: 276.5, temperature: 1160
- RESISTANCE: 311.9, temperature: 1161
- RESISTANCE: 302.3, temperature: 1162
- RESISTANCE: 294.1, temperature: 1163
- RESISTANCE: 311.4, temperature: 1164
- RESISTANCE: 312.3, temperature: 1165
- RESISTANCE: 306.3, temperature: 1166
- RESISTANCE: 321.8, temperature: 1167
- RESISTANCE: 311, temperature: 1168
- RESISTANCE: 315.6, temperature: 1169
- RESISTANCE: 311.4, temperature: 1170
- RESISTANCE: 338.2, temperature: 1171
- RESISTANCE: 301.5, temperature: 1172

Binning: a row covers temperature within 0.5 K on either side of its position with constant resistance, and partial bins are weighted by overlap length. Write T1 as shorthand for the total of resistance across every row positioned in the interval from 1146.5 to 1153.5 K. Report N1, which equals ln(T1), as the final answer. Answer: 7.64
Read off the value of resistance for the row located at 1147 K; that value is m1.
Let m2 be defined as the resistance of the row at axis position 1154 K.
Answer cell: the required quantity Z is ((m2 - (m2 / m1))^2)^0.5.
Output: 313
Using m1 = 315.3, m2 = 313.5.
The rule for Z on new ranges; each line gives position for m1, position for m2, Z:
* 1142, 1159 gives 266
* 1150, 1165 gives 311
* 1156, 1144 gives 305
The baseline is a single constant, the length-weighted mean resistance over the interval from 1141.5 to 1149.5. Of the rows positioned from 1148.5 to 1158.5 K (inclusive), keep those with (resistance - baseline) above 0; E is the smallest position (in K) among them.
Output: 1154 K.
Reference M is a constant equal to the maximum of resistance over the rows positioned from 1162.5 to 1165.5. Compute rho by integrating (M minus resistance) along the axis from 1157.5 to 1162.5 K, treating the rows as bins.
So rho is 112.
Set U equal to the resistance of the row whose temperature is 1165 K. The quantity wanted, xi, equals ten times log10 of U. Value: 24.9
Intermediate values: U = 312.3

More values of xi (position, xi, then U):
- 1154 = 25.0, 313.5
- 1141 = 25.0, 315.4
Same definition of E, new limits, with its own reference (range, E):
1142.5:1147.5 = 1143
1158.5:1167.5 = 1161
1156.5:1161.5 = 1157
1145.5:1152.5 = 1147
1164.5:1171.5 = 1165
